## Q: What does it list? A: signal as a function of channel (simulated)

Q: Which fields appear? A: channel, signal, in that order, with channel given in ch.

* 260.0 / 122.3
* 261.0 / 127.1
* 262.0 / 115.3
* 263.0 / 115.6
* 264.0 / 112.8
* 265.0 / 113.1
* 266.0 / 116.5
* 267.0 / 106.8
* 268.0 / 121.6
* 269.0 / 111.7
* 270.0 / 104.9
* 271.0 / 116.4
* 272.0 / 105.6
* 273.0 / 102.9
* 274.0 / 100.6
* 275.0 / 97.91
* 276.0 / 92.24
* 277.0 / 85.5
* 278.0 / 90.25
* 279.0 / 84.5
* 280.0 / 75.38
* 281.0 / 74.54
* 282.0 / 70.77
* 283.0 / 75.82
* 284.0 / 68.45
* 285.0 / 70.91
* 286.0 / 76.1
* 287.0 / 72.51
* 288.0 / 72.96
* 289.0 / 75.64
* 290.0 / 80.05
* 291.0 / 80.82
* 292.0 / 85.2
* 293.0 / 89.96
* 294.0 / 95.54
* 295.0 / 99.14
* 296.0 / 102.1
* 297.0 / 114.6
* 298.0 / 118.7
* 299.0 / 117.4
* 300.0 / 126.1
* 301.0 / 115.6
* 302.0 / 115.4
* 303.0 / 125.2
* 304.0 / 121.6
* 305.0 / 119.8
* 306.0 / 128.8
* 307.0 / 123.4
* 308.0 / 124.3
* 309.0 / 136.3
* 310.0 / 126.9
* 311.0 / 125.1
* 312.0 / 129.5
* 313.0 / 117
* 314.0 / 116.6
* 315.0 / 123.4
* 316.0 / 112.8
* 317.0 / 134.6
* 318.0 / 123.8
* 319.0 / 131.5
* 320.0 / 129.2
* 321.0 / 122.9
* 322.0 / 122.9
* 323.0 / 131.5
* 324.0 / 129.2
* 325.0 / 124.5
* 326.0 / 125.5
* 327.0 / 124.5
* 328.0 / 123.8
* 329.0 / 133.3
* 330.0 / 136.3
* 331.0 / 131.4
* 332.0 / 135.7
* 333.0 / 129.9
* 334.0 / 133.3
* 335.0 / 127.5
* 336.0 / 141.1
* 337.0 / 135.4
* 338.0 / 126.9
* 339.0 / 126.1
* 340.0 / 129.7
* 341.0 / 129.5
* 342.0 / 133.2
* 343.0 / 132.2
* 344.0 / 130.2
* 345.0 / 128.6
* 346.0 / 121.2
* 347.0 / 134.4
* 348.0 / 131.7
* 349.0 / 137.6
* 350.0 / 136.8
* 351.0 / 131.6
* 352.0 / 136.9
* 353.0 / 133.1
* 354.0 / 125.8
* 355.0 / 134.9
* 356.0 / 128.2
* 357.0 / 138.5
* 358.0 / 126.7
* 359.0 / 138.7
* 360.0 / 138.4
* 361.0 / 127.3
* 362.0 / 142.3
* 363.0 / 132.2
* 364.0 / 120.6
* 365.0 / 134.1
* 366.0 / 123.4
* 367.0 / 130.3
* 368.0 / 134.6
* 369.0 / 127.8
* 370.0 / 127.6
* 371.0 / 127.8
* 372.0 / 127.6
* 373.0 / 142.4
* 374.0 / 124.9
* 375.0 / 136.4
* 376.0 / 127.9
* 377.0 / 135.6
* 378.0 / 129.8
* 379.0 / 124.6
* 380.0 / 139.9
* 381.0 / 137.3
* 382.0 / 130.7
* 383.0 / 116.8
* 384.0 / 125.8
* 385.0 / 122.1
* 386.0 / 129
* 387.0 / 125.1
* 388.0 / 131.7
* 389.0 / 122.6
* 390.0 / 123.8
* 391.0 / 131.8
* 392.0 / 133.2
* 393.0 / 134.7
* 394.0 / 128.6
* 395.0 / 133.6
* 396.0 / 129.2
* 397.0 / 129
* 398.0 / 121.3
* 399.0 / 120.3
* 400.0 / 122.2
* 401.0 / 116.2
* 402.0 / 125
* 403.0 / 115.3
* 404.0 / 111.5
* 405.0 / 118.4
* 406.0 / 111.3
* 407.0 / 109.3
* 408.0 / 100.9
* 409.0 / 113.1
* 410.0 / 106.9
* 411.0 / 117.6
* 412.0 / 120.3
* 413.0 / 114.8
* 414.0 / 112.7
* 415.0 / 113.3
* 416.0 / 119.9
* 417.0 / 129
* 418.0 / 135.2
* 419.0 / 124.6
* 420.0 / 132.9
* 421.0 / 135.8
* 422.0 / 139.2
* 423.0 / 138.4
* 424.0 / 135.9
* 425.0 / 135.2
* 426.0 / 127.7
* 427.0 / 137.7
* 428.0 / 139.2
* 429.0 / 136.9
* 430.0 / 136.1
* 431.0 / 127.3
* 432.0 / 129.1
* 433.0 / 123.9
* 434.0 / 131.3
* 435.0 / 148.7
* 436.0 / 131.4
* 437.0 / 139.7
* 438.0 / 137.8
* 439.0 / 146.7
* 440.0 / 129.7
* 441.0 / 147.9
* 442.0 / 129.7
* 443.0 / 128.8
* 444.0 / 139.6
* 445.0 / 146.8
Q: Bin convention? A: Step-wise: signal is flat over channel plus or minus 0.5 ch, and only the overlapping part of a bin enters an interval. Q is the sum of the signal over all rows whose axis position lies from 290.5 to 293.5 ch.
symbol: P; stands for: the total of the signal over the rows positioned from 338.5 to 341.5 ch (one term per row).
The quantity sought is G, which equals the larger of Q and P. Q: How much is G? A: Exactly 385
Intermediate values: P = 385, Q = 256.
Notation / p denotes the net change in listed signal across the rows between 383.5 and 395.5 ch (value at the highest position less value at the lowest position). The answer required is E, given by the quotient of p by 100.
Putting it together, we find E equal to 0.08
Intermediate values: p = 8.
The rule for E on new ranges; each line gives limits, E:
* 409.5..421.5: 0.29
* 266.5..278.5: -0.17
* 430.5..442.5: 0.02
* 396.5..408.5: -0.28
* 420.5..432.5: -0.07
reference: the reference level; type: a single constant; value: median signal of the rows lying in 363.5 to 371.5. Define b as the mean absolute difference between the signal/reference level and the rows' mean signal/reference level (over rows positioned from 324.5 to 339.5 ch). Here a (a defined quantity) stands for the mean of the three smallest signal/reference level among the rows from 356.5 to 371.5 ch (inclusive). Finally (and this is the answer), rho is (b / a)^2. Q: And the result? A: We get 0.0014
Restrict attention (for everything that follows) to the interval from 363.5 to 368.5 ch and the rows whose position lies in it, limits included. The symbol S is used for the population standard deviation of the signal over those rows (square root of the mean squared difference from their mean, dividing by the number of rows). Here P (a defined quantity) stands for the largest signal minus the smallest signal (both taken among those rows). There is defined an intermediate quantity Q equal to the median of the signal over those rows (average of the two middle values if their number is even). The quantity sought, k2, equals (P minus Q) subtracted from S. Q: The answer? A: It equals 122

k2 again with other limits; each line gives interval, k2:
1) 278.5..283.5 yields 66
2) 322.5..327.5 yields 121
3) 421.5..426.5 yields 128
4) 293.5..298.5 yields 88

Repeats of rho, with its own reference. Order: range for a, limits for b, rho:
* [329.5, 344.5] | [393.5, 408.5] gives 0.0032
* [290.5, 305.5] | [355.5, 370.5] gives 0.0037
